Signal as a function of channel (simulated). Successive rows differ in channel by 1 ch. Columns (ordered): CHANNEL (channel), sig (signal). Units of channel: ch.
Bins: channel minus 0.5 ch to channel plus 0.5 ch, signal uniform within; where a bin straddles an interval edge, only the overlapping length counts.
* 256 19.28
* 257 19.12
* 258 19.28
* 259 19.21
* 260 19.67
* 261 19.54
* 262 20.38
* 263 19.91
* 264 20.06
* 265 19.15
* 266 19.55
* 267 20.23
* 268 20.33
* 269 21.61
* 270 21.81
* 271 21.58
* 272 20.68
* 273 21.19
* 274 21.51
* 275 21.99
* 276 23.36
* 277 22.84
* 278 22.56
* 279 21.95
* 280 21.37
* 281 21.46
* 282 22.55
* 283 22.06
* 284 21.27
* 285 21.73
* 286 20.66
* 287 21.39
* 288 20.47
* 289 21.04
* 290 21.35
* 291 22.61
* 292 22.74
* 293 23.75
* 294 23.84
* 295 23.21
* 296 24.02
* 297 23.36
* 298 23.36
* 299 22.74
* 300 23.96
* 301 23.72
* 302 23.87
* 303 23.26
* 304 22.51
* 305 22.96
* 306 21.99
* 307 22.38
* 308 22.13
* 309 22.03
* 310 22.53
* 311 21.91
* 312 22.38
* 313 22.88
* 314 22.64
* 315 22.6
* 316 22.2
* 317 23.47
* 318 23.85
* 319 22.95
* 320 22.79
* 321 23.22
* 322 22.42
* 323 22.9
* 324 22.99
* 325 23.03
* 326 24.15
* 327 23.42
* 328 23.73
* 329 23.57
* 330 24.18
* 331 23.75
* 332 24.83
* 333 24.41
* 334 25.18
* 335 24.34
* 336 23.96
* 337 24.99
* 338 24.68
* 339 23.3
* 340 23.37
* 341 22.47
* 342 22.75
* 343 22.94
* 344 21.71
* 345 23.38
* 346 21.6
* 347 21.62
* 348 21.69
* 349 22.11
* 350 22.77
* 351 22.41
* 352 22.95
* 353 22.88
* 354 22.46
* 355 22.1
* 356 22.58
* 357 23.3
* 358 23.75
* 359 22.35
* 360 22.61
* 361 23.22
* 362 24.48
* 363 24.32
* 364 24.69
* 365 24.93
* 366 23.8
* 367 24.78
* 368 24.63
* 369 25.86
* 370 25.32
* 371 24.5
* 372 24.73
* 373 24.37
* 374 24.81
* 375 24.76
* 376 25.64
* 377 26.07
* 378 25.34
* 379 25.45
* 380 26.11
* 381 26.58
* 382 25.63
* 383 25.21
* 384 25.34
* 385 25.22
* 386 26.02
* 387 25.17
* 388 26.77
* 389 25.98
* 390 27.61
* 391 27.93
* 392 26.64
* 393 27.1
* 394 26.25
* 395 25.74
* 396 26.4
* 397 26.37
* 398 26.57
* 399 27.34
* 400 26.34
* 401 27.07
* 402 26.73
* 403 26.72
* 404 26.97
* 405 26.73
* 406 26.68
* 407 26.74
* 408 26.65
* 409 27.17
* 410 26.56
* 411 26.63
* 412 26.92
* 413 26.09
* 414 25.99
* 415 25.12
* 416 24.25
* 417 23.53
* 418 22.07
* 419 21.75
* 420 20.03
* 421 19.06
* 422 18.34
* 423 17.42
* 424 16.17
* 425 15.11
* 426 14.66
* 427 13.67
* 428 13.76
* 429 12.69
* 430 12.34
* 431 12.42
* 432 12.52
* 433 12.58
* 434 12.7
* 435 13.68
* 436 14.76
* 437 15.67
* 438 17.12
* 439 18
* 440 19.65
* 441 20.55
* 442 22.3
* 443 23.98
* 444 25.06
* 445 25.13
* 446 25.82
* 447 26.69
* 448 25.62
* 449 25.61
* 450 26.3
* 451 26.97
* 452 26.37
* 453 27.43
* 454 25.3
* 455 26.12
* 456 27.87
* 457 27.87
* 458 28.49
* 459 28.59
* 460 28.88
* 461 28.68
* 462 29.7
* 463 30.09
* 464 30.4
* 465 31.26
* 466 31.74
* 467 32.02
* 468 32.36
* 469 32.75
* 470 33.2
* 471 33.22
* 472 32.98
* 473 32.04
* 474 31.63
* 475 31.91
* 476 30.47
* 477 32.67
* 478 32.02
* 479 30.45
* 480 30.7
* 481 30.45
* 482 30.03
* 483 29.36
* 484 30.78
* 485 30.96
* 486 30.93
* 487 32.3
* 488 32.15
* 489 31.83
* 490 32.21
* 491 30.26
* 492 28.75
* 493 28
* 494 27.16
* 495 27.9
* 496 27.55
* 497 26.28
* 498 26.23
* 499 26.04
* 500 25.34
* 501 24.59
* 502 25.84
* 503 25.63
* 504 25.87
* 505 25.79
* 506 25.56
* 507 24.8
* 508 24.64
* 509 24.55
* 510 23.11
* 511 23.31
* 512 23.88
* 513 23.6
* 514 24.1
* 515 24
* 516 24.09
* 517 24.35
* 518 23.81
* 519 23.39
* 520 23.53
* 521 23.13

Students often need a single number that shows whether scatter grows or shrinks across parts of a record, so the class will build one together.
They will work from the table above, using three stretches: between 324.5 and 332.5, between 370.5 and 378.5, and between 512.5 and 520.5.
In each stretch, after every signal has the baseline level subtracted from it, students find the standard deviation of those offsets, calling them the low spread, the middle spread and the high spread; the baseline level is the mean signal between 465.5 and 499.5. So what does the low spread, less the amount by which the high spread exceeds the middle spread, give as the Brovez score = 0.8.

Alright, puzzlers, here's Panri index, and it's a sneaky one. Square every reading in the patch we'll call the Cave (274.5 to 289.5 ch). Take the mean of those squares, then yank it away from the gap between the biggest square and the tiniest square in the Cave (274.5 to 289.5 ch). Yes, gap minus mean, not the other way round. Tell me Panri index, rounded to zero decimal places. -348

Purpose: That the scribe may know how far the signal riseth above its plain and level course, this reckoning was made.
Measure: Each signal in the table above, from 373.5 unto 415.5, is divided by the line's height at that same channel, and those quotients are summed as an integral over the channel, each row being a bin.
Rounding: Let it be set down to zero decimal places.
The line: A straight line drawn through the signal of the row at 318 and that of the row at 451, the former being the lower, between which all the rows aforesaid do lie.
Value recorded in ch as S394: 43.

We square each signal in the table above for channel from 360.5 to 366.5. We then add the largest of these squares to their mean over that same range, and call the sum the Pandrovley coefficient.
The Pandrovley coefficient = 1209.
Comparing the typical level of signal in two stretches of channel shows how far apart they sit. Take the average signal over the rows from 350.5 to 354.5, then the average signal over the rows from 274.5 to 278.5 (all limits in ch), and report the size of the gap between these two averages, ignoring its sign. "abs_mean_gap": 0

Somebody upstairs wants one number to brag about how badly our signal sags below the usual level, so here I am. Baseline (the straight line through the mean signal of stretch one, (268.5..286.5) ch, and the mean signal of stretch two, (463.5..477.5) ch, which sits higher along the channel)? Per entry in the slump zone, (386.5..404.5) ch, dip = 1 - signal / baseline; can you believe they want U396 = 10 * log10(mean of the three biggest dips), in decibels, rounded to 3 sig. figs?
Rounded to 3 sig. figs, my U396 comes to -11.0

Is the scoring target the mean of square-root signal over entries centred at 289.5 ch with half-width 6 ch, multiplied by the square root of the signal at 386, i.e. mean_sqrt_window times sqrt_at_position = 23.9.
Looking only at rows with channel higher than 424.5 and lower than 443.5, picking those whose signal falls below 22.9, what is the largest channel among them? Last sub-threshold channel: 442 ch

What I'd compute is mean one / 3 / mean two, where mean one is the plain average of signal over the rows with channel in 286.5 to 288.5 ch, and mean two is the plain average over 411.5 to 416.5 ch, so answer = 0.272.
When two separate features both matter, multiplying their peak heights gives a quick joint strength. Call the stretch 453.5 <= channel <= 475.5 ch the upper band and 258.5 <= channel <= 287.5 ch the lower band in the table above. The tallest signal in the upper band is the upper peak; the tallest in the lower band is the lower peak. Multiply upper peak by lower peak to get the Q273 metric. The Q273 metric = 776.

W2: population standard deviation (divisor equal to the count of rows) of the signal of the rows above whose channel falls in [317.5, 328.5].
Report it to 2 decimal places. 0.49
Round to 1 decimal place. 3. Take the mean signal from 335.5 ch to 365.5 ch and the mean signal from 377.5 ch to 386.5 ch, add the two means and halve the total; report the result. 24.4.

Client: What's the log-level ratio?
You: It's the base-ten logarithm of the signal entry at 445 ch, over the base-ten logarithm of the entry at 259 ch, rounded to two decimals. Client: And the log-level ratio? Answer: 1.09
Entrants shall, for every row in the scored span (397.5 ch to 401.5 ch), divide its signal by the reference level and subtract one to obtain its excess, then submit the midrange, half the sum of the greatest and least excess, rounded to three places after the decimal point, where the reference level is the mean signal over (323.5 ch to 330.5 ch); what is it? 0.138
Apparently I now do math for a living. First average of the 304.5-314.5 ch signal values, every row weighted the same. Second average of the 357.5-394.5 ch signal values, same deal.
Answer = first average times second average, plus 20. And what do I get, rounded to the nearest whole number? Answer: 585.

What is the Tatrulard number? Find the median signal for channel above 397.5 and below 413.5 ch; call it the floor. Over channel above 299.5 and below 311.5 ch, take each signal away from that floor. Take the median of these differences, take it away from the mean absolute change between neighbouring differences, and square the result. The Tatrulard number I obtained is 14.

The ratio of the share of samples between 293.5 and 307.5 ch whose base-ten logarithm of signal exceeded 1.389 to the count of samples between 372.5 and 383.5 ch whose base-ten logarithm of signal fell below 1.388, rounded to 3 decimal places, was 0.000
